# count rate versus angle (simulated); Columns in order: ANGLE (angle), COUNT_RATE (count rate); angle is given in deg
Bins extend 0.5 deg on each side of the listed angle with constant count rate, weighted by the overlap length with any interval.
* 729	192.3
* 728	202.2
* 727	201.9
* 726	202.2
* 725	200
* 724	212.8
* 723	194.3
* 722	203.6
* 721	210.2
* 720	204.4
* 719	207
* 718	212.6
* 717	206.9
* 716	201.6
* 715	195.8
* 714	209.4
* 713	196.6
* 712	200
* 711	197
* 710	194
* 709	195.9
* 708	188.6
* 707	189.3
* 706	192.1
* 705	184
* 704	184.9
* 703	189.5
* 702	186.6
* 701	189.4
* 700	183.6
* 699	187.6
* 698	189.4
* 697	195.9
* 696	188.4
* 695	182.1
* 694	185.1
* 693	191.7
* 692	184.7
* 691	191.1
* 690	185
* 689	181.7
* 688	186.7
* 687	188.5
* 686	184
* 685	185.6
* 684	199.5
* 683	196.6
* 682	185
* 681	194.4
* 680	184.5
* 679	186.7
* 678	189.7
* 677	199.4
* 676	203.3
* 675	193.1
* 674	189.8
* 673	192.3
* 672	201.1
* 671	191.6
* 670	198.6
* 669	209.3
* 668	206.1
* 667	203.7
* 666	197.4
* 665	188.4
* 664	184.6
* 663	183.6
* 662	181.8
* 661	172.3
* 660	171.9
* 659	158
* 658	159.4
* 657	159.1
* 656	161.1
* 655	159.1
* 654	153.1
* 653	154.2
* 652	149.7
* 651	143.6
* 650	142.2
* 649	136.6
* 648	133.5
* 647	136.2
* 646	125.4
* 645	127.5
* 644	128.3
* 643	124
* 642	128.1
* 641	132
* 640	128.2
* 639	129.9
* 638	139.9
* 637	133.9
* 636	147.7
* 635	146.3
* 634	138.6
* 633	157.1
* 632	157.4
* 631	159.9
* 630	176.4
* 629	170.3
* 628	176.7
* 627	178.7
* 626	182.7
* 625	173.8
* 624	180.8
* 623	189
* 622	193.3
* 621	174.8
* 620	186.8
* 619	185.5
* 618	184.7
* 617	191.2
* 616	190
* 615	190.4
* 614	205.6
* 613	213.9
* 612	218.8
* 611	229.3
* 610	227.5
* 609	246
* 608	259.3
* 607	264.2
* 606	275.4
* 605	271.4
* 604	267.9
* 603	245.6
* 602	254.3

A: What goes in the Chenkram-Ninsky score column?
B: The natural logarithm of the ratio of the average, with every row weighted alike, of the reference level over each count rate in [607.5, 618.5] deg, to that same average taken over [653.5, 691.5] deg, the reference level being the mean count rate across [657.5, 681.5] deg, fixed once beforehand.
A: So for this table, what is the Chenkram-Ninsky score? -0.1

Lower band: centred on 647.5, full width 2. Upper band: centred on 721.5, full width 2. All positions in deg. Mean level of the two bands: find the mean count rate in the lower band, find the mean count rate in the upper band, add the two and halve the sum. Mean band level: 171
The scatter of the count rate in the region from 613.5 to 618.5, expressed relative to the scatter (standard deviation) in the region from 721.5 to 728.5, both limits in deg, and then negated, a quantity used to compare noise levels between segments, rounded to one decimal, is -1.4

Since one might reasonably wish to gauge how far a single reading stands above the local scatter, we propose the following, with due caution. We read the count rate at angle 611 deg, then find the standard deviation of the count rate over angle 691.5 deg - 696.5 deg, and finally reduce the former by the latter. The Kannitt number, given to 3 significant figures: 226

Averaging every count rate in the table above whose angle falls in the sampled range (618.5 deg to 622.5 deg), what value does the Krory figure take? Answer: 185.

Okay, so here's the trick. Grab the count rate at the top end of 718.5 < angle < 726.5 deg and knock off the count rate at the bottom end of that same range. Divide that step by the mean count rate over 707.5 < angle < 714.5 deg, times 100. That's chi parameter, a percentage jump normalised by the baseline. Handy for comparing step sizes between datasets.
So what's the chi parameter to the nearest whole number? -2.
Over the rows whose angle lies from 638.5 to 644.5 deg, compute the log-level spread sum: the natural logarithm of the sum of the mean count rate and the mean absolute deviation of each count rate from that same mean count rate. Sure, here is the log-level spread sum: 4.87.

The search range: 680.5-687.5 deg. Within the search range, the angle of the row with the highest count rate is 684 deg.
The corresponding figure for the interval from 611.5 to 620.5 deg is 612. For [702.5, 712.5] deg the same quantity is 712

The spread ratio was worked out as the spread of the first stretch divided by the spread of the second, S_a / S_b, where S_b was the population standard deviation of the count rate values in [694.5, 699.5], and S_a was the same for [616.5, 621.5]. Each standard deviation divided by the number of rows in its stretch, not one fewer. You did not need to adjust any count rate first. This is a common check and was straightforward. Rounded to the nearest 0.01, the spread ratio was 1.22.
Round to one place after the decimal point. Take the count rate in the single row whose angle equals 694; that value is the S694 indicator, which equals 185.1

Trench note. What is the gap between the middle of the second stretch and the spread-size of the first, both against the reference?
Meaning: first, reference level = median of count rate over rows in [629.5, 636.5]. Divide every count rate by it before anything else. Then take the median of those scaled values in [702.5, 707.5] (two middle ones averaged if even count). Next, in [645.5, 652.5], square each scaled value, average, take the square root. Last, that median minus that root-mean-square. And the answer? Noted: 0.32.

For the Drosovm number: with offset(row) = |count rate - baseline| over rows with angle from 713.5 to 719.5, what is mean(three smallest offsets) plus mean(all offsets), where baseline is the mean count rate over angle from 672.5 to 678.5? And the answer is 18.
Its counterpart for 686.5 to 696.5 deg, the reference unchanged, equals 12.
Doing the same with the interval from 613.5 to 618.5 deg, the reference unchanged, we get 11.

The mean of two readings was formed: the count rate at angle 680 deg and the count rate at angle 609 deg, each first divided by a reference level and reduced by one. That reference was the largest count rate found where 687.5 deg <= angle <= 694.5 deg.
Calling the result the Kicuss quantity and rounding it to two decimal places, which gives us 0.12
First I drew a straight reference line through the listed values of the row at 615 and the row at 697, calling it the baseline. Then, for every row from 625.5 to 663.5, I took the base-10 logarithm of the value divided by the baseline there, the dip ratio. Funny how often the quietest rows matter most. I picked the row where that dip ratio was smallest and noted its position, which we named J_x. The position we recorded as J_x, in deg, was 643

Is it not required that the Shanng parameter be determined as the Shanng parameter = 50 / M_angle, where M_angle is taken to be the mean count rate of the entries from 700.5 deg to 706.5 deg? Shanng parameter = 0.266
